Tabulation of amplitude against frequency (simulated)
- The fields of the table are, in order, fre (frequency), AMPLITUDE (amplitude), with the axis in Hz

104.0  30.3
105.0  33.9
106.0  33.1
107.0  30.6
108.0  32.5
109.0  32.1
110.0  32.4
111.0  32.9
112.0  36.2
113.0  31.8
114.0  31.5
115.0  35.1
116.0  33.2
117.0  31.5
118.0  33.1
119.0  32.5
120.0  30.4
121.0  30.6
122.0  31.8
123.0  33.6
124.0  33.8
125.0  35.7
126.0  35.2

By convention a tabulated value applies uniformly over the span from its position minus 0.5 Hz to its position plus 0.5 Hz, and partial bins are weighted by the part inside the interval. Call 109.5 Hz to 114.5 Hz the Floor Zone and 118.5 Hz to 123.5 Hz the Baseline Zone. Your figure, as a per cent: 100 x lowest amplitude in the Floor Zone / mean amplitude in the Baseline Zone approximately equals 99.1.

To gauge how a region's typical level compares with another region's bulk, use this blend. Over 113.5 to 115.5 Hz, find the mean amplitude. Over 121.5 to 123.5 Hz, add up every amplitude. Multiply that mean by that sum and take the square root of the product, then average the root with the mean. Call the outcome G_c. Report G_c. 40.0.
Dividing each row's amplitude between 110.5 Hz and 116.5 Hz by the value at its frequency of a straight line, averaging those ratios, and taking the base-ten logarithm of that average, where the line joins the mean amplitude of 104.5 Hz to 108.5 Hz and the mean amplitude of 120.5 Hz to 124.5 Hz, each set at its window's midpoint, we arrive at 0.013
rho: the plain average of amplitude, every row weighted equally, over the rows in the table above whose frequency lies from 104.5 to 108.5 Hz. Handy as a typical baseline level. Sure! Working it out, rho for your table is 32.5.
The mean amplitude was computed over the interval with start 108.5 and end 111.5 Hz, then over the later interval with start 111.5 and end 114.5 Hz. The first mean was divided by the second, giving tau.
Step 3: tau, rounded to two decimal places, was 0.98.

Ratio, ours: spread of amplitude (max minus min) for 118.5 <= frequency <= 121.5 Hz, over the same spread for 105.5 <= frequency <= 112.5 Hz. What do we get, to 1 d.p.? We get 0.4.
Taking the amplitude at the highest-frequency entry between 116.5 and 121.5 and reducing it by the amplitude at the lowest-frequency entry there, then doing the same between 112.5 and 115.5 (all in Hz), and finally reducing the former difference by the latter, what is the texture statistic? -4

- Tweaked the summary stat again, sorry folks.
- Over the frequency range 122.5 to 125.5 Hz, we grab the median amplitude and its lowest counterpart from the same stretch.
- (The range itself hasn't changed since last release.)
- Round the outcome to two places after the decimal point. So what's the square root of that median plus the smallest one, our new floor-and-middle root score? 8.21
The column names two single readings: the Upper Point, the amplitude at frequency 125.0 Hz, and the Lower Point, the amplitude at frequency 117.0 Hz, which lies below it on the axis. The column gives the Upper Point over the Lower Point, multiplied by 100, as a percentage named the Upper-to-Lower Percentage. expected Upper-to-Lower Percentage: 113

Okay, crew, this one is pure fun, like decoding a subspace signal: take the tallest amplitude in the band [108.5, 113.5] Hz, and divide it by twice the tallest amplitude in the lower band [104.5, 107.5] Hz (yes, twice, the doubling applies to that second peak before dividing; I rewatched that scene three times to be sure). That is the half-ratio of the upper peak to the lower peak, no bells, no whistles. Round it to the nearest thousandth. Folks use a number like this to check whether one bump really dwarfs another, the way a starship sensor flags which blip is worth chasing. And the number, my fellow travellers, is 0.534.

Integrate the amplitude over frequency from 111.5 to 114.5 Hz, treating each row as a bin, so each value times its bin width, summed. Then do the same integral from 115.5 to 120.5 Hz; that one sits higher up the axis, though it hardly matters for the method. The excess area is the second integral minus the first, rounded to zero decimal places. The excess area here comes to 61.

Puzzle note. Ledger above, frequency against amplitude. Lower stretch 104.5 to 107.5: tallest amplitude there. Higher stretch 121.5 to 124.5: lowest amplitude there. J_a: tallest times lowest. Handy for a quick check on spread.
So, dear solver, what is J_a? 1078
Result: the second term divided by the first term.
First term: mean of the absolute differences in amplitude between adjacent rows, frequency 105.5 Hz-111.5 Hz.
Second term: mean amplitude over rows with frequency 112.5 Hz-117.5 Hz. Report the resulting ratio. 29.1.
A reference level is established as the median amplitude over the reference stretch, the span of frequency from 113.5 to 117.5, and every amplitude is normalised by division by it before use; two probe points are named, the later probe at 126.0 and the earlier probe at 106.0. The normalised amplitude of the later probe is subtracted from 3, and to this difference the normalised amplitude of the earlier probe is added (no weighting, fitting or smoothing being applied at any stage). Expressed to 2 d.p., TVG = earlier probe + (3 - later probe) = 2.94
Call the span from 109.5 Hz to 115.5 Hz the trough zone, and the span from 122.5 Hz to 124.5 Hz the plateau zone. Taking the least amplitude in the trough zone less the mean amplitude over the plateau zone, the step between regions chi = -2.2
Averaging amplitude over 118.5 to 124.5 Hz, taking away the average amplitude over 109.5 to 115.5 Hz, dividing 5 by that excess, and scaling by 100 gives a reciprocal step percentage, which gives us -417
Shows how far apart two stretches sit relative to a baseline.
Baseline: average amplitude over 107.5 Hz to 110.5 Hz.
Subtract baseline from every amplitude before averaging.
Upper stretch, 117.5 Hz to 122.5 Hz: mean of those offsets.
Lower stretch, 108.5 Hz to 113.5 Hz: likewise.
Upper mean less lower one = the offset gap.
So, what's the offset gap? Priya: -1.4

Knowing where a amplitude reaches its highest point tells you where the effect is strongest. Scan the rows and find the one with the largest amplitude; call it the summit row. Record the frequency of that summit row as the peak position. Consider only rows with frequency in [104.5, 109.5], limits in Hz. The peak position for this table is 105.0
